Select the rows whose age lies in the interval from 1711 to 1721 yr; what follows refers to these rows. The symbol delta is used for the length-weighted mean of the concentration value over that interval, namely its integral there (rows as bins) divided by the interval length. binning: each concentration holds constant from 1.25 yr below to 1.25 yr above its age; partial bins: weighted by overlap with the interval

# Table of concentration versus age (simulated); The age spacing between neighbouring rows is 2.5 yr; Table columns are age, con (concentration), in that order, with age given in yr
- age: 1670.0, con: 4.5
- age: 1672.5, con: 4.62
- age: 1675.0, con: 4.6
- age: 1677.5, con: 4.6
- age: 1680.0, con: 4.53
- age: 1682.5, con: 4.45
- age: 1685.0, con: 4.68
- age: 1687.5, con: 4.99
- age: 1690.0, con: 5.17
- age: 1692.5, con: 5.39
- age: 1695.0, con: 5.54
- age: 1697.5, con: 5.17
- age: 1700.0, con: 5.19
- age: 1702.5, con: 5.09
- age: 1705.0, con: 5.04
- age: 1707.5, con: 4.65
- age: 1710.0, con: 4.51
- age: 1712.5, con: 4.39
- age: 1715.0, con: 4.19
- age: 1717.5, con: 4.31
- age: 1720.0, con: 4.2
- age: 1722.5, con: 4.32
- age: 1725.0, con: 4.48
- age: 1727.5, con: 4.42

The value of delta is 4.28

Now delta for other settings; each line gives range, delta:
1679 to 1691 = 4.76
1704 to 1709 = 4.82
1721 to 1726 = 4.39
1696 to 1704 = 5.16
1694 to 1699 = 5.34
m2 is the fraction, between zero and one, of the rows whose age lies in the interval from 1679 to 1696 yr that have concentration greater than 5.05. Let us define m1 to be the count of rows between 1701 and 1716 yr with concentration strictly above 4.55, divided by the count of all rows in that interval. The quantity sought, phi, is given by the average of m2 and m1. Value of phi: 0.46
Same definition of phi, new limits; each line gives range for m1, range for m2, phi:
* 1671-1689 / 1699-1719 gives 0.48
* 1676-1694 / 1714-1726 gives 0.36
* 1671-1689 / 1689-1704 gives 0.86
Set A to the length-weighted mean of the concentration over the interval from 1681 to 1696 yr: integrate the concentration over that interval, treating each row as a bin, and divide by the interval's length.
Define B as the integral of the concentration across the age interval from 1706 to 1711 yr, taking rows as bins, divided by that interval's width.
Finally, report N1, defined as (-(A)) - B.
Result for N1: -9.63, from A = 5.02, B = 4.6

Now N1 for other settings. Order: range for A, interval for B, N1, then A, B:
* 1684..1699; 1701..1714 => -9.90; 5.17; 4.7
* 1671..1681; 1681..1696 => -9.61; 4.59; 5.0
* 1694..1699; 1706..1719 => -9.76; 5.34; 4.4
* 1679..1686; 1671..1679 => -9.15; 4.55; 4.6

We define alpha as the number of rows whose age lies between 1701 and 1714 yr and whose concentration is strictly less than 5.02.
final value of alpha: 3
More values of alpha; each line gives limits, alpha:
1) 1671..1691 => 7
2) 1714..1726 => 5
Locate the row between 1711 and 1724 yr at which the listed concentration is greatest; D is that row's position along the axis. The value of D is 1712.5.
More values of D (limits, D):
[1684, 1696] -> 1695.0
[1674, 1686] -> 1685.0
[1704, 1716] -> 1705.0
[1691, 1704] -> 1695.0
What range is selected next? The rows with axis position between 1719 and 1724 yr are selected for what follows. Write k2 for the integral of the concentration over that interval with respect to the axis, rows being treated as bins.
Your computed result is 21.4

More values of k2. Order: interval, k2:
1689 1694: 26.5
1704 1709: 24.1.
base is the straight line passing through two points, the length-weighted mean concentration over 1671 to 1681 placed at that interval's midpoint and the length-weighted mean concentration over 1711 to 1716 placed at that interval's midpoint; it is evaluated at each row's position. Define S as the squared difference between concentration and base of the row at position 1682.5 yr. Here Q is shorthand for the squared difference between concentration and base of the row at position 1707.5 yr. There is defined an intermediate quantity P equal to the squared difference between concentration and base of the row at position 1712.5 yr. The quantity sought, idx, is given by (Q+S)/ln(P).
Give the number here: -0.019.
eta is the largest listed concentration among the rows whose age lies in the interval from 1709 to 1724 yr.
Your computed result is 4.51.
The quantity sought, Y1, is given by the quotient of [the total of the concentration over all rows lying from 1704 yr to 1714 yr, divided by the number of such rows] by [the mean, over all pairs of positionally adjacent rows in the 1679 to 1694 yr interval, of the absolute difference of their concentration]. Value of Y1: 23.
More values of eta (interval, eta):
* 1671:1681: 4.62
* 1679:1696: 5.54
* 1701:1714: 5.09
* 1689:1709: 5.54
